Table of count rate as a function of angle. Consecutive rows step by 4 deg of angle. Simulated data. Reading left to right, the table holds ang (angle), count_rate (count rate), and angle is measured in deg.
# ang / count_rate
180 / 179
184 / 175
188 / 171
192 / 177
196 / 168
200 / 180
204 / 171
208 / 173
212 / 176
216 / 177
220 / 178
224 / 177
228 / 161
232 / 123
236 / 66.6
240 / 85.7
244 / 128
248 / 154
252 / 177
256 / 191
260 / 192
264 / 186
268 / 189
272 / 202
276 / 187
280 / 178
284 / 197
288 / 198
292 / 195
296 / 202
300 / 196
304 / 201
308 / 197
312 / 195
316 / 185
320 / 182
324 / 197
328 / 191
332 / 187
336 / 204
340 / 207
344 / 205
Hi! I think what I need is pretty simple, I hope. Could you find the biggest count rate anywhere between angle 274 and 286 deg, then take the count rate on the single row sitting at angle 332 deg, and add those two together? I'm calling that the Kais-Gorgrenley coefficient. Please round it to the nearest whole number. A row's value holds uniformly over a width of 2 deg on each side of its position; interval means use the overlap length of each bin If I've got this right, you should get 384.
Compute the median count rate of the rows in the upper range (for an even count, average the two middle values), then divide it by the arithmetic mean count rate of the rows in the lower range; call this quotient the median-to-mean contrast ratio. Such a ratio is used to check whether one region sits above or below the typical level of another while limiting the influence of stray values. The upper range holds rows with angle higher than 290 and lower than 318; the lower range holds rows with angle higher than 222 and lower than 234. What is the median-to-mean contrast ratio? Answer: 1.3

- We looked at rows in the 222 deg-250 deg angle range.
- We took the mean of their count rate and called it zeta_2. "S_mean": 128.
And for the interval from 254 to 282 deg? 189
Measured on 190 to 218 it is 175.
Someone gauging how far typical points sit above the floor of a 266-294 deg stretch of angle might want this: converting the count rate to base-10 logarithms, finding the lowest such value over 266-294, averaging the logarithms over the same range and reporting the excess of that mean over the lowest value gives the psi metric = 0.033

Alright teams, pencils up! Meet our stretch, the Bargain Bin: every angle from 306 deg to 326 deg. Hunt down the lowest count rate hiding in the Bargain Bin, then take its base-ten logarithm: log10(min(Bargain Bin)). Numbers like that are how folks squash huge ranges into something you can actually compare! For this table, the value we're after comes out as 2.26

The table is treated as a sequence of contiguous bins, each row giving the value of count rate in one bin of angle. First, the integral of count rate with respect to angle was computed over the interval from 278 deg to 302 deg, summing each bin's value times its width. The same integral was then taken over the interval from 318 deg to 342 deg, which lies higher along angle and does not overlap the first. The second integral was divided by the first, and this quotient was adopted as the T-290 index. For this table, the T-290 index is 1.00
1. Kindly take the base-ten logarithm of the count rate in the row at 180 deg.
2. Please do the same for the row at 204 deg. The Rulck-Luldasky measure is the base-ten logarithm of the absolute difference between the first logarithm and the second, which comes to -1.7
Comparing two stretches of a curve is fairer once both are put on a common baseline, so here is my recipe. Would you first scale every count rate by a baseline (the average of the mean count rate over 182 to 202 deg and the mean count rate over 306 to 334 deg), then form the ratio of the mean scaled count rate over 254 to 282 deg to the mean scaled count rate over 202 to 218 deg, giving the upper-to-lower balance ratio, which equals 1.09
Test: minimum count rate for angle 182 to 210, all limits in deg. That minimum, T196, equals 168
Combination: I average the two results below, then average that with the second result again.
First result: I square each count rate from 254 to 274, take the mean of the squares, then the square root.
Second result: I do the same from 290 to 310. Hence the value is 197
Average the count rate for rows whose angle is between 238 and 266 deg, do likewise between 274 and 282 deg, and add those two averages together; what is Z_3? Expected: 342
